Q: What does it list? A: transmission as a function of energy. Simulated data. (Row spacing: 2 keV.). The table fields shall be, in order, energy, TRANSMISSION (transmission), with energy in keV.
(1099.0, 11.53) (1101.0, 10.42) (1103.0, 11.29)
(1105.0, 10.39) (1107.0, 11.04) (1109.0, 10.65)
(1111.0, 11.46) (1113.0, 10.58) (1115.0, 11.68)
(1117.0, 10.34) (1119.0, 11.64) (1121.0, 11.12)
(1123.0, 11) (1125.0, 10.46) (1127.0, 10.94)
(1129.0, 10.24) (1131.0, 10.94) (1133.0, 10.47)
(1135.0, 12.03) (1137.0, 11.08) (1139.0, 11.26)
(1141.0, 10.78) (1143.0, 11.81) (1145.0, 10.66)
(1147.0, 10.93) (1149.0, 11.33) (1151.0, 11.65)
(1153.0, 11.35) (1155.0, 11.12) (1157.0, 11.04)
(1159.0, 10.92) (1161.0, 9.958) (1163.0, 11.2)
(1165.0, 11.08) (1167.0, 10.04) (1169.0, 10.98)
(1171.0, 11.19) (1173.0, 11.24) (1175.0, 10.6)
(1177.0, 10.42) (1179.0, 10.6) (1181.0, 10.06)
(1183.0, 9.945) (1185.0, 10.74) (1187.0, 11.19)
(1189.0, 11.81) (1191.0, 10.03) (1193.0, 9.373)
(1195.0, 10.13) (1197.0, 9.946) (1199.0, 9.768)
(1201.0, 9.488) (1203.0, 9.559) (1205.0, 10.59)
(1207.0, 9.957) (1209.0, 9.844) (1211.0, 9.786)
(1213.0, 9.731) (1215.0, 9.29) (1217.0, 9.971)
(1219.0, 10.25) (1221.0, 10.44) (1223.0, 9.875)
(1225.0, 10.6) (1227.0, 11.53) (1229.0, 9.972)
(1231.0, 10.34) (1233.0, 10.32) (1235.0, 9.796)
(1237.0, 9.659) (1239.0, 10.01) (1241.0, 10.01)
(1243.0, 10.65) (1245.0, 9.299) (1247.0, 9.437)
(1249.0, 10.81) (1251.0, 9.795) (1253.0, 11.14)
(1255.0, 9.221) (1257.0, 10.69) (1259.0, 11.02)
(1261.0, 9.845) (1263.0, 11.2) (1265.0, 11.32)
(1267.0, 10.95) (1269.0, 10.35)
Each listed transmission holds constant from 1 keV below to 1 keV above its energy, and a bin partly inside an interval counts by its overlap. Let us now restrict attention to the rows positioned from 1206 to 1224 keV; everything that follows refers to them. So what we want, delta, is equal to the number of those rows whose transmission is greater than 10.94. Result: 0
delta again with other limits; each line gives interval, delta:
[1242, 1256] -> 1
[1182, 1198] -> 2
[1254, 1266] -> 3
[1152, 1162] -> 3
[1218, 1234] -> 1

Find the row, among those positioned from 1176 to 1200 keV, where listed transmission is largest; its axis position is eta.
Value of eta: 1189.0 keV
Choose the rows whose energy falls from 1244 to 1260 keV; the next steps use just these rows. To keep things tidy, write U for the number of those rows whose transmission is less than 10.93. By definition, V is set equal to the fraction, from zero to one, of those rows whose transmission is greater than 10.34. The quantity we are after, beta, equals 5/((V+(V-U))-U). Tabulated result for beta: -0.45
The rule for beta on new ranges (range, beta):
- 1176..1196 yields -0.33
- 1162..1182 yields -0.60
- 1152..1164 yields -2.14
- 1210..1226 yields -0.32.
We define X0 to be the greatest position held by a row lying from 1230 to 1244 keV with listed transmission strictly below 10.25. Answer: 1241.0 keV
